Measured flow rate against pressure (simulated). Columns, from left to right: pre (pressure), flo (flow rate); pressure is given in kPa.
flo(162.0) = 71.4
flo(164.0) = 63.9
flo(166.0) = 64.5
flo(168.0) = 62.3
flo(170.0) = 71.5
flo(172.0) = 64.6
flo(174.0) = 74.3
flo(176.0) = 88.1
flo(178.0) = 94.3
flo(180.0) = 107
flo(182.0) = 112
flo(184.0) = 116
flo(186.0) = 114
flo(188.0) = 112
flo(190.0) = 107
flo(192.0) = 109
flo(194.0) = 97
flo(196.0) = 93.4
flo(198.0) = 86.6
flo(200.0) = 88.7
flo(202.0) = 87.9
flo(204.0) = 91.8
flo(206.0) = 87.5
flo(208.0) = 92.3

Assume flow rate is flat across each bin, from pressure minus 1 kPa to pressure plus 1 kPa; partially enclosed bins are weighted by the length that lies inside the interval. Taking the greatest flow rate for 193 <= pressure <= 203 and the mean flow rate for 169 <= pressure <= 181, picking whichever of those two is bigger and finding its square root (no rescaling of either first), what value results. 9.8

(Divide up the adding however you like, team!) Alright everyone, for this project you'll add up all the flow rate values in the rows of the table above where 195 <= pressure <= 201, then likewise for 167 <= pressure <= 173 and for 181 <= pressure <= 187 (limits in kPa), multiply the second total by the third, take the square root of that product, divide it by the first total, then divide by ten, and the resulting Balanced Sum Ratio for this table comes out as 0.097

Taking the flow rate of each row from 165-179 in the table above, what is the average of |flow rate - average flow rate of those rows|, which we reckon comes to 10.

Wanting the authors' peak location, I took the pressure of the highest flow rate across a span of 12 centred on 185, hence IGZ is 184.0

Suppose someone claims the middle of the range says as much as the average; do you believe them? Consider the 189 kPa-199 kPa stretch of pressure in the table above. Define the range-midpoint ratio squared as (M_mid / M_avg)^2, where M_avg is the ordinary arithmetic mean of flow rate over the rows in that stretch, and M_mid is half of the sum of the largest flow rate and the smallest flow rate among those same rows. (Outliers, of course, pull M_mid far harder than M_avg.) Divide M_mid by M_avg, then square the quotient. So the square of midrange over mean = 0.984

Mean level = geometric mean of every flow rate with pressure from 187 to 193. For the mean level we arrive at 109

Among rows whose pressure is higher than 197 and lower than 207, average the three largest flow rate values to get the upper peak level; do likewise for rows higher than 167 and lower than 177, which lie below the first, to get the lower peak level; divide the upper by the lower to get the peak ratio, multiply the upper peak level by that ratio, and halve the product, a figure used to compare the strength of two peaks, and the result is 51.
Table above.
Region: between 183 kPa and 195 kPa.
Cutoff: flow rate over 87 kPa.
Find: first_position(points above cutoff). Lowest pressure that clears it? 184.0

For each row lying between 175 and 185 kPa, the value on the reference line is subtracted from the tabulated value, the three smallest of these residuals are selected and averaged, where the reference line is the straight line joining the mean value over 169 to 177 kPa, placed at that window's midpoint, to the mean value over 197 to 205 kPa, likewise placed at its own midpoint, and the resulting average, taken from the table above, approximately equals 19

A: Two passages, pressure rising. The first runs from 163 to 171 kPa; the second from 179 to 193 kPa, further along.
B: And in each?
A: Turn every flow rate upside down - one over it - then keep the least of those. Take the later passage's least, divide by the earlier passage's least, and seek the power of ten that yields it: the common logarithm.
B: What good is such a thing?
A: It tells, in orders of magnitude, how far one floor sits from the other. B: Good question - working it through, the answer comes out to -0.21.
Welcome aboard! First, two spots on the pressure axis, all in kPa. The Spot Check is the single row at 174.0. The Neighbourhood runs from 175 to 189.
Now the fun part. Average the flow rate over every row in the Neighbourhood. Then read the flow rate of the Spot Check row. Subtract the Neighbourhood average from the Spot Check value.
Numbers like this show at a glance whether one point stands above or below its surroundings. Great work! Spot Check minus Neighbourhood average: -32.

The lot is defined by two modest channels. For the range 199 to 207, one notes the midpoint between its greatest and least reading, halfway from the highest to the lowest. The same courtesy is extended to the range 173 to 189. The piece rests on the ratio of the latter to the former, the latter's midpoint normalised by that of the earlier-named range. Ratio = 1.06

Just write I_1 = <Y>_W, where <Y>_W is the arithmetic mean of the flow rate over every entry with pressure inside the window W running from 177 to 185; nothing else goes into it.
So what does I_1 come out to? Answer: 107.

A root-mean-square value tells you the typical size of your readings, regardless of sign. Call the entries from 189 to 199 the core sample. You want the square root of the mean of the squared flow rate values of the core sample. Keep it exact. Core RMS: 99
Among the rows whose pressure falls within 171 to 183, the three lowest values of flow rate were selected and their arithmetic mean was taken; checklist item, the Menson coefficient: 76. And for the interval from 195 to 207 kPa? 87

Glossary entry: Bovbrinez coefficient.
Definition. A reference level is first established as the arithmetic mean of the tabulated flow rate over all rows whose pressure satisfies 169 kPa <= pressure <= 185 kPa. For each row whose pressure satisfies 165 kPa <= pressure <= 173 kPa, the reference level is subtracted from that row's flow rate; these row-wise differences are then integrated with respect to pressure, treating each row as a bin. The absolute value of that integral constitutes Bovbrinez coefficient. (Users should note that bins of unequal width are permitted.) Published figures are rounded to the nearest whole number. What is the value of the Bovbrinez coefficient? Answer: 202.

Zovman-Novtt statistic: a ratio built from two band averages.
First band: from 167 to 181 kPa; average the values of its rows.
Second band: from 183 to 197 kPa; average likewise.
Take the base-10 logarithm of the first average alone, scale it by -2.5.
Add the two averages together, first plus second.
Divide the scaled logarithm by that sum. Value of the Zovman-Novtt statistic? -0.025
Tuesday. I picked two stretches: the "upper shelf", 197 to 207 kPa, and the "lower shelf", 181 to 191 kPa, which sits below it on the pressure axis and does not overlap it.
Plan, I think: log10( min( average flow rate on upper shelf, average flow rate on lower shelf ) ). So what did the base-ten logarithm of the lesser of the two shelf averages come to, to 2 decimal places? 1.95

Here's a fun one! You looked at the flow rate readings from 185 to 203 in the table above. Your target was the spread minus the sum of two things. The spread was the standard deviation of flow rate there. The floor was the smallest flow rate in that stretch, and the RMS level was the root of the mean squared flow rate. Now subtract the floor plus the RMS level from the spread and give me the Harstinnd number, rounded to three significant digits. -176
